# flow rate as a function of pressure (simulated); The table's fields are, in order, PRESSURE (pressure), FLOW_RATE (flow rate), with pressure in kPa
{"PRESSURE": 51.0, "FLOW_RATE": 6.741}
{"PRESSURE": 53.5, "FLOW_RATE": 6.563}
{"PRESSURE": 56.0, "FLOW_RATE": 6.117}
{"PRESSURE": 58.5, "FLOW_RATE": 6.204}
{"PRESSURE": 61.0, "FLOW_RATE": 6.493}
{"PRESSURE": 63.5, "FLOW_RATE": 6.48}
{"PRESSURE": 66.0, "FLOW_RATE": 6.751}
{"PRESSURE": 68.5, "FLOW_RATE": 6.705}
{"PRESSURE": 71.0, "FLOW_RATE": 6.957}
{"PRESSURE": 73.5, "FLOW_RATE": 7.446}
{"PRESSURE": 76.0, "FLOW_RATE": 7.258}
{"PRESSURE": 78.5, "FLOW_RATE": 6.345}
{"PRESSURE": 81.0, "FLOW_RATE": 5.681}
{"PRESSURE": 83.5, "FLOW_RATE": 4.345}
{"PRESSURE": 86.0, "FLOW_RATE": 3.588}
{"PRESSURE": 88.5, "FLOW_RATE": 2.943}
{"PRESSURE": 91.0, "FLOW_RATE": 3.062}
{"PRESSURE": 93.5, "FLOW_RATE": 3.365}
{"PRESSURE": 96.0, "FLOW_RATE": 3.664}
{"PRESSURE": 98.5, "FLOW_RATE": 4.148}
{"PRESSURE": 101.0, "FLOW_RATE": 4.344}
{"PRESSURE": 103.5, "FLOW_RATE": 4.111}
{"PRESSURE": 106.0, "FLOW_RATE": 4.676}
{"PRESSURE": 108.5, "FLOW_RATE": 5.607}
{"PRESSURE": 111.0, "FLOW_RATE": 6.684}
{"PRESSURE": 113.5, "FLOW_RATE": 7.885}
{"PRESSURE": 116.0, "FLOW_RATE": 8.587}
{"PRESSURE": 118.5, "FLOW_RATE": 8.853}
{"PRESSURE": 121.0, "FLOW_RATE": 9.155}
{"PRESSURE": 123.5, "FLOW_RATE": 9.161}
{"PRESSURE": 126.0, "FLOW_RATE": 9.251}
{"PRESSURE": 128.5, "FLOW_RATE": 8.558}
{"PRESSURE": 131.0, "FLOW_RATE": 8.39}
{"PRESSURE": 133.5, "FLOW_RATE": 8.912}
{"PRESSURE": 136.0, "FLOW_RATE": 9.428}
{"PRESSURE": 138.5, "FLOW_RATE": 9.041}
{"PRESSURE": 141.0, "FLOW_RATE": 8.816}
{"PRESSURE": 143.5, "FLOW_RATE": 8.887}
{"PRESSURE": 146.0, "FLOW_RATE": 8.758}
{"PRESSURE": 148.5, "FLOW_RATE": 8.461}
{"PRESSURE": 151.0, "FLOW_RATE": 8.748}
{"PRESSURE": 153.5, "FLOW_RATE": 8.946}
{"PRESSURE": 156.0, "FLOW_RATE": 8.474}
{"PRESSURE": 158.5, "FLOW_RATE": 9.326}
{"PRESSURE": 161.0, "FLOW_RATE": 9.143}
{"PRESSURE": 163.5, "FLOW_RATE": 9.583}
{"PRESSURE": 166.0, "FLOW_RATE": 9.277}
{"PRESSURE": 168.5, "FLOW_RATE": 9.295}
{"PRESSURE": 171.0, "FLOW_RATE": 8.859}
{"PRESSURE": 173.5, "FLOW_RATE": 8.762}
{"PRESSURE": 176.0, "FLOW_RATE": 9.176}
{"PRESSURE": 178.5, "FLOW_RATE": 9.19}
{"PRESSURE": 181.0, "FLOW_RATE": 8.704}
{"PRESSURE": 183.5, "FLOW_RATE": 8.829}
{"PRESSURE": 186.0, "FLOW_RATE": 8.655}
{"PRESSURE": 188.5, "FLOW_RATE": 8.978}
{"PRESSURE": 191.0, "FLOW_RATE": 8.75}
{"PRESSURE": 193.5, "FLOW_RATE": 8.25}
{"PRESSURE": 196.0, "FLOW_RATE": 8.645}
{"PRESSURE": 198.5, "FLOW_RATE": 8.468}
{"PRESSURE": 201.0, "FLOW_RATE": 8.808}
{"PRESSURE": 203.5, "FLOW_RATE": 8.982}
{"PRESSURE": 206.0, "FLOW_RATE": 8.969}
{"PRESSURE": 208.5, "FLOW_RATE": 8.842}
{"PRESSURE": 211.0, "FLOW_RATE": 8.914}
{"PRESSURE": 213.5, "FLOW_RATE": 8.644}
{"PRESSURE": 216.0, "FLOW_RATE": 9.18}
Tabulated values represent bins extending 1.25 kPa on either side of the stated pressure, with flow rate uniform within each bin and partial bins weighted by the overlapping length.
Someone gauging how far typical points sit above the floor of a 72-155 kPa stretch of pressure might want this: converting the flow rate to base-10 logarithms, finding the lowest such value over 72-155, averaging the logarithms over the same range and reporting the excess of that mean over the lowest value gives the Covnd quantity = 0.34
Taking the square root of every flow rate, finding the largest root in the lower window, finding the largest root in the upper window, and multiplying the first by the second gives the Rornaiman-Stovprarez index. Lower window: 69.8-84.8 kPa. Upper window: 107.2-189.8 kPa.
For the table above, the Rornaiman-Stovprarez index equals 8.45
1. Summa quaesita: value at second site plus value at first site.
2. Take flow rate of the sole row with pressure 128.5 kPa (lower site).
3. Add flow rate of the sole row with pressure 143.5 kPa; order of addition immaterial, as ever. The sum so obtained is 17.4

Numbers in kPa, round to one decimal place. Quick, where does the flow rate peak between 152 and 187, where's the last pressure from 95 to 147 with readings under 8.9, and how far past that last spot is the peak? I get 17.5 kPa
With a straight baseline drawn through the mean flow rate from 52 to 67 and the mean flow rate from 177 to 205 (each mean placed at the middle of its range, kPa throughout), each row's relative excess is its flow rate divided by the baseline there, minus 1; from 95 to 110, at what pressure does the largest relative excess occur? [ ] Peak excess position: 108.5 kPa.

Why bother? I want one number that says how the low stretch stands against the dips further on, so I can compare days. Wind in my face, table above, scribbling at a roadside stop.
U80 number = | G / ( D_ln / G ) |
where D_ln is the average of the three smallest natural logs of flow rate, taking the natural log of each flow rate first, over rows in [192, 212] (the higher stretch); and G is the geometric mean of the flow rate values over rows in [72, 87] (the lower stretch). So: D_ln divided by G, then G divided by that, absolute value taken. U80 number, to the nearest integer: 15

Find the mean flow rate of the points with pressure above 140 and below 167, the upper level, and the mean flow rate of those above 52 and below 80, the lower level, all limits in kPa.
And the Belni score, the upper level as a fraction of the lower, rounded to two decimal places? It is 1.34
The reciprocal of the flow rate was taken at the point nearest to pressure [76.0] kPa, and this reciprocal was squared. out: 0.0190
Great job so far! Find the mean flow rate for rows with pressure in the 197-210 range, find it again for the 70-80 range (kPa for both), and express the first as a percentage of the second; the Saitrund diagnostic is 126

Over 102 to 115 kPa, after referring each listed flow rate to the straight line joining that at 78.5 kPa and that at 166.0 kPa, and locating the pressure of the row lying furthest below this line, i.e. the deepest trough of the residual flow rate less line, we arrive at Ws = 103.5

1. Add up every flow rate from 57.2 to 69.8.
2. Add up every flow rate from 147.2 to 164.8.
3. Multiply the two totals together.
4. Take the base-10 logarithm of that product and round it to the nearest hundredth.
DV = 3.31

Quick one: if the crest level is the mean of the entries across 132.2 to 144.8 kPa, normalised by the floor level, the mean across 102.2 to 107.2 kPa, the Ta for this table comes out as 2.1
